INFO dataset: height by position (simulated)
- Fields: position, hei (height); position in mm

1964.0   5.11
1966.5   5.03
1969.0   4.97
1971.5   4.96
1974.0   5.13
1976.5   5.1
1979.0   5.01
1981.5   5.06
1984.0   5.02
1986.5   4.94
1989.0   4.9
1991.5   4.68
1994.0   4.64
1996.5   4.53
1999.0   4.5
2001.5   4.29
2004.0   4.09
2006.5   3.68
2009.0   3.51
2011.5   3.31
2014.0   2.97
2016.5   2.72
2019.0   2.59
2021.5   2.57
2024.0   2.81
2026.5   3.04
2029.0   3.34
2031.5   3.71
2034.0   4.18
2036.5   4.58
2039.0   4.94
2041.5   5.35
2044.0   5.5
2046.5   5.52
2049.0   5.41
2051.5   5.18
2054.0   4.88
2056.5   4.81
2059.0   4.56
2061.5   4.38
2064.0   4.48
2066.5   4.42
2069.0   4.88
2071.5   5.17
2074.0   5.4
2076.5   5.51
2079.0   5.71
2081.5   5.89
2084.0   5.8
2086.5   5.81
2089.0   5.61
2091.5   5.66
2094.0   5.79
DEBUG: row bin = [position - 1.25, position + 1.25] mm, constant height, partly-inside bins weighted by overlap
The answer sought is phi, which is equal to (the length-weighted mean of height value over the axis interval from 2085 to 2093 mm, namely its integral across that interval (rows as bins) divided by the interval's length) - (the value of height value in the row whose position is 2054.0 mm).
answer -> 0.8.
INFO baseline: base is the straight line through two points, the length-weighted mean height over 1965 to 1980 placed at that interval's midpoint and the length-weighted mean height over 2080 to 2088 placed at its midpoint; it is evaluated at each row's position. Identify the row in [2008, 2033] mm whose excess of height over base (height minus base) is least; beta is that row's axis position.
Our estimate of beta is 2021.5 mm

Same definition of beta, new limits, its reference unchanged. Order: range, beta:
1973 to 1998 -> 1996.5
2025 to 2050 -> 2026.5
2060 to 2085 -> 2061.5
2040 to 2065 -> 2061.5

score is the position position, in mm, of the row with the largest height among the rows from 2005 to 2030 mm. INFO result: 2006.5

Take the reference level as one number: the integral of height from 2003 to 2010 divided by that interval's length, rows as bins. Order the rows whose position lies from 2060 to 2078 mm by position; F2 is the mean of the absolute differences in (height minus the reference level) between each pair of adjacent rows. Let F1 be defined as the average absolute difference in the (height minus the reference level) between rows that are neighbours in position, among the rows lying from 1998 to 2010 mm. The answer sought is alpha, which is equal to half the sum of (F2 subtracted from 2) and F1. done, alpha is 1.02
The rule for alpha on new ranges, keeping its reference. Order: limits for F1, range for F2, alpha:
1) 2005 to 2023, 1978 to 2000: 1.05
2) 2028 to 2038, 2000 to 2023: 1.10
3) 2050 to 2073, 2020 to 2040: 0.94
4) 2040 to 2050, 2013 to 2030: 0.95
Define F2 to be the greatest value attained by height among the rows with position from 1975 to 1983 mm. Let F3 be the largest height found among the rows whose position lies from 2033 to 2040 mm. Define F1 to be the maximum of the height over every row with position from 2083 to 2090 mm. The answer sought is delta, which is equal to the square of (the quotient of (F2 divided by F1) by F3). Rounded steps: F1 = 5.81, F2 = 5.1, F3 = 4.94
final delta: 0.032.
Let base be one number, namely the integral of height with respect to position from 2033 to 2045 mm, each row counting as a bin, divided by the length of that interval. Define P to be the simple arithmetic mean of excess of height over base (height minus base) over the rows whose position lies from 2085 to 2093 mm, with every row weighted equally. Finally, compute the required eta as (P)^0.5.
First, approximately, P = 0.78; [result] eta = 0.88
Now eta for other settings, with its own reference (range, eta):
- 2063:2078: 0.25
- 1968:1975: 0.33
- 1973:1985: 0.39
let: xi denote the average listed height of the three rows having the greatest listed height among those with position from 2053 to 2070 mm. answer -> 4.9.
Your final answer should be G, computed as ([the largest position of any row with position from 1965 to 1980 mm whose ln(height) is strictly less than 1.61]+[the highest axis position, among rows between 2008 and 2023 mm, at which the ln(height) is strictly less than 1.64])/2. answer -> 1996.5 mm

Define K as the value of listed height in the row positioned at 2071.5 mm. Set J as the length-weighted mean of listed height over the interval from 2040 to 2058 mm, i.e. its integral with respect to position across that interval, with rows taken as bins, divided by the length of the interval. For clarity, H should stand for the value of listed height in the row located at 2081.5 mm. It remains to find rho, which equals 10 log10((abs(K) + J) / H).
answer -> 2.5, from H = 5.89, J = 5.2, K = 5.17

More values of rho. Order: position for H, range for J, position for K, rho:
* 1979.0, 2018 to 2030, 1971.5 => 1.9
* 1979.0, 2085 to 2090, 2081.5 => 3.6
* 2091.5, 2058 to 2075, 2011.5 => 1.5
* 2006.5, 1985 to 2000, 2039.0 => 4.2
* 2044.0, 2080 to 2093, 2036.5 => 2.7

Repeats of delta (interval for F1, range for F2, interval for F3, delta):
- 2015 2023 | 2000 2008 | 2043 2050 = 0.082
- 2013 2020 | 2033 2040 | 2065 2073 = 0.104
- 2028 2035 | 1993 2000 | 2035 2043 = 0.043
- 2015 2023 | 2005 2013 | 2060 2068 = 0.091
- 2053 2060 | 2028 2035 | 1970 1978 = 0.028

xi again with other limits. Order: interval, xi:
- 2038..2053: 5.5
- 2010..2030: 3.2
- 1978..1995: 5.0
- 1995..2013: 4.4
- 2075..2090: 5.8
